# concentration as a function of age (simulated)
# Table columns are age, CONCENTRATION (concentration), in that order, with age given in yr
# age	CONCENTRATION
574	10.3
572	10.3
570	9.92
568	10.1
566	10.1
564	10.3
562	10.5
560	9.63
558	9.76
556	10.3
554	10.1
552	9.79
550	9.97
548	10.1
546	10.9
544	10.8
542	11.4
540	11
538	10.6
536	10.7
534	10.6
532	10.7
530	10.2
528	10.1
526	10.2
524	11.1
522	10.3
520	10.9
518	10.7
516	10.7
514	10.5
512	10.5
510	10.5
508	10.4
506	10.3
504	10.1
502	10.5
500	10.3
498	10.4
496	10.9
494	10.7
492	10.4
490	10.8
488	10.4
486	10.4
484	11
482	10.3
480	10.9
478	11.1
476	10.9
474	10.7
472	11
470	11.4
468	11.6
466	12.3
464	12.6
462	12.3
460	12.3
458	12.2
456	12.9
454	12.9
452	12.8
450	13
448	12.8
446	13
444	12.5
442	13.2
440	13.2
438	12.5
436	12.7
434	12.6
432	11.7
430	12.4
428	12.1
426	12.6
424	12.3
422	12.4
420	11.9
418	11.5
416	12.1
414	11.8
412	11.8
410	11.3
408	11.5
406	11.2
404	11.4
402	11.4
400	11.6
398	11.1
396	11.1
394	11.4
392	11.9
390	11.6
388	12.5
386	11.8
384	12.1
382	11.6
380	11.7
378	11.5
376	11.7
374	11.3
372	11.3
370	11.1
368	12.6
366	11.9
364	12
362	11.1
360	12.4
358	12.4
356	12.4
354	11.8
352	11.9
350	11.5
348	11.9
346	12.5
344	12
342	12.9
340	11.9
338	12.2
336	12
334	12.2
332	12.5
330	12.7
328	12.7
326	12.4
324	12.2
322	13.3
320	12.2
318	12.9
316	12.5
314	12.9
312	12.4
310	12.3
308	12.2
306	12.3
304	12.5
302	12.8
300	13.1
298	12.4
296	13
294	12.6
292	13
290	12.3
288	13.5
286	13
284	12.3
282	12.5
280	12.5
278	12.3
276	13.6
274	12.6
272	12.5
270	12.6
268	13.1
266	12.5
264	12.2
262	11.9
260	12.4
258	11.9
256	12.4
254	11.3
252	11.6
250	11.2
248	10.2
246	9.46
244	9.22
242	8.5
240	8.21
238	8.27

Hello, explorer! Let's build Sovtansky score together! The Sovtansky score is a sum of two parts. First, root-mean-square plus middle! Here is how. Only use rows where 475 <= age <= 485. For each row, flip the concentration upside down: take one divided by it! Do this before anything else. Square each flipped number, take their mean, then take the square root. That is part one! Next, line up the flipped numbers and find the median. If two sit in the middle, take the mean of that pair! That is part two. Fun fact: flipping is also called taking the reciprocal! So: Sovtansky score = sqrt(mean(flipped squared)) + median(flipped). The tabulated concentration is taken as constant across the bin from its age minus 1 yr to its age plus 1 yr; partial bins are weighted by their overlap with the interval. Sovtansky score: 0.184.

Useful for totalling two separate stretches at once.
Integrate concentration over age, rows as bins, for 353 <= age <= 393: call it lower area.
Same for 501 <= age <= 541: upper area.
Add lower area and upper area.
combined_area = 895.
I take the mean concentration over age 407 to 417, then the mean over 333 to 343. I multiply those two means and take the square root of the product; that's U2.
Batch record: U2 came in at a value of 12.0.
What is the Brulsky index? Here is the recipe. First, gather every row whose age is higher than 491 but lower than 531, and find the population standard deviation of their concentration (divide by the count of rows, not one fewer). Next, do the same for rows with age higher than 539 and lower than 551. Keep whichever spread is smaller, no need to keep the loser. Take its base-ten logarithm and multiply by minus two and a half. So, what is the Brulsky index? 1.43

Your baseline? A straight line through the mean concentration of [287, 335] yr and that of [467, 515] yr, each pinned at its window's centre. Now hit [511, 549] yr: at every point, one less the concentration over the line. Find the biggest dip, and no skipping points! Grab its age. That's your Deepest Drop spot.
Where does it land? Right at 528 yr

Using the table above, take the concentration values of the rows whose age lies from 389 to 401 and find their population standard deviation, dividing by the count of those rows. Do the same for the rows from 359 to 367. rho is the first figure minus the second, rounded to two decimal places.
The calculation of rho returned -0.18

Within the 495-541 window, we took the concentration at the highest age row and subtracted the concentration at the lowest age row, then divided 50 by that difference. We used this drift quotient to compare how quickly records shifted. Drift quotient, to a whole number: 500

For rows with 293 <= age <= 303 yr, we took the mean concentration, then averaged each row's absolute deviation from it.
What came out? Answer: 0.22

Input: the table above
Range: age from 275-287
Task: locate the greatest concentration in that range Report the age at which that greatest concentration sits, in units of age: 276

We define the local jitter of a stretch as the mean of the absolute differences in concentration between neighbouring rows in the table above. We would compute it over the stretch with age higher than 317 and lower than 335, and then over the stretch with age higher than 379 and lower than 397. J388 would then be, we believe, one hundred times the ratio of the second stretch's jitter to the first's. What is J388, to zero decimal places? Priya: 92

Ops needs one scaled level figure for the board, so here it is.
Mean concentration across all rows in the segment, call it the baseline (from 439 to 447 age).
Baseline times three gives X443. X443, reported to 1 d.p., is 38.9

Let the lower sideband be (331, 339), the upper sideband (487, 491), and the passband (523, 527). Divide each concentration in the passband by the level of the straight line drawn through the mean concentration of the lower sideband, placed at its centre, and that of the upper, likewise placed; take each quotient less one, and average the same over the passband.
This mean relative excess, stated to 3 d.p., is 0.042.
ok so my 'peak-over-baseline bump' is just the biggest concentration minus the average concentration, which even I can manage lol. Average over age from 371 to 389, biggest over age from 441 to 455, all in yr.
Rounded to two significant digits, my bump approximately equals 1.5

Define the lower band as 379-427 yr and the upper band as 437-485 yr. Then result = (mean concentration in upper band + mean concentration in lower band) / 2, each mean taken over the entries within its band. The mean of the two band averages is 11.9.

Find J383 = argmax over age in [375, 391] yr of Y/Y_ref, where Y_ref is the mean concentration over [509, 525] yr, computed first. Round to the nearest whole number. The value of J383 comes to 388 yr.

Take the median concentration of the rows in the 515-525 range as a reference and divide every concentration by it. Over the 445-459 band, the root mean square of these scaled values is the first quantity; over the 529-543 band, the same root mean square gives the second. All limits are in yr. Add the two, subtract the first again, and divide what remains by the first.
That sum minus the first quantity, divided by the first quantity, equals 0.84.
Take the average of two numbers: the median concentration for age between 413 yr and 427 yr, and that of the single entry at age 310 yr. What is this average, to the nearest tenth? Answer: 12.2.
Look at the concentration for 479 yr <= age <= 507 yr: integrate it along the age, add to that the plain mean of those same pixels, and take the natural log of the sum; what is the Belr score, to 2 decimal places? 5.72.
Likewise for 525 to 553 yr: 5.72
